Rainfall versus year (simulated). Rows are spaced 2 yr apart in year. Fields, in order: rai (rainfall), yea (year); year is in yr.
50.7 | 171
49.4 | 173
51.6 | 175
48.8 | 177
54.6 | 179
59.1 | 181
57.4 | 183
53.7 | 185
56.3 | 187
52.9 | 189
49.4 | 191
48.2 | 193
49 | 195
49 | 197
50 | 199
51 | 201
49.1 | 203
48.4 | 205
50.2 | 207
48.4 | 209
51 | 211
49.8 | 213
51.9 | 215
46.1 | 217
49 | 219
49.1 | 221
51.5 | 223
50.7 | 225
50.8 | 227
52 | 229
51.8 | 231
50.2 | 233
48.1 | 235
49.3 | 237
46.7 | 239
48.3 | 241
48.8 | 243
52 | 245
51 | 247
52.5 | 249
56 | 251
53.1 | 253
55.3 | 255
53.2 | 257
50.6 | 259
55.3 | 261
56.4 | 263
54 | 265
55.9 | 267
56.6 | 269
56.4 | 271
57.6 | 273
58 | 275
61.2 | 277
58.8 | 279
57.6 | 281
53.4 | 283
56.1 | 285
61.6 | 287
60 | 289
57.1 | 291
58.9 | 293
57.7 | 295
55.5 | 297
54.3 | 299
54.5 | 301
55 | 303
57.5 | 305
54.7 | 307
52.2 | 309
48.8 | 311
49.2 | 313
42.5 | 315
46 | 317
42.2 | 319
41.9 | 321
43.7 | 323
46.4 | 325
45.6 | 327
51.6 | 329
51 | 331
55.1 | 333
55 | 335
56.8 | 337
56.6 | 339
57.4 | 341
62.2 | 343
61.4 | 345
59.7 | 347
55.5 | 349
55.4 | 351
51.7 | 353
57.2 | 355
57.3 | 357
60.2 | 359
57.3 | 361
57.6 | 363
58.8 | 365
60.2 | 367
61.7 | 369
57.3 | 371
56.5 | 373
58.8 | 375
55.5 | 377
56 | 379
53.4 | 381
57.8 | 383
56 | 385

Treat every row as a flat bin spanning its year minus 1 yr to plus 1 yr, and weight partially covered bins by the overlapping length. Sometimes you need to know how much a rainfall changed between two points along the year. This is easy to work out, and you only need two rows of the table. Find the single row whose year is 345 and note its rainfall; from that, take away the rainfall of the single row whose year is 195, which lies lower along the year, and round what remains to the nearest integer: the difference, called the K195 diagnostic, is 12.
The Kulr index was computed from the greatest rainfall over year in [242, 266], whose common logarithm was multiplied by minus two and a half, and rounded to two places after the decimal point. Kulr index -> -4.38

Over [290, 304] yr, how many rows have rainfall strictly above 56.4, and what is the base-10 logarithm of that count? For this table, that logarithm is 0.48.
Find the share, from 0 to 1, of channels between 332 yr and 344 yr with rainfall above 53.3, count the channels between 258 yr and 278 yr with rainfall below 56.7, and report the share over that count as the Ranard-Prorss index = 0.143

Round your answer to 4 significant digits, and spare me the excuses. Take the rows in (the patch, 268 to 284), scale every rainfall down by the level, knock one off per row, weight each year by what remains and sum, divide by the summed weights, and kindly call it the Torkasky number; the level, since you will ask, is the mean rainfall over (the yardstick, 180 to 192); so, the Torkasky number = 275.5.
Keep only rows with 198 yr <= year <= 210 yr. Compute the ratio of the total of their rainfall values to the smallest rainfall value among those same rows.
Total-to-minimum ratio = 6.1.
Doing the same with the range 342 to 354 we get 6.7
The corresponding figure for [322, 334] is 6.7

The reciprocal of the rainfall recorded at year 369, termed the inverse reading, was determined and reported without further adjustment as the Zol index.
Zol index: 0.0162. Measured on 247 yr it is 0.0196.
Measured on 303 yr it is 0.0182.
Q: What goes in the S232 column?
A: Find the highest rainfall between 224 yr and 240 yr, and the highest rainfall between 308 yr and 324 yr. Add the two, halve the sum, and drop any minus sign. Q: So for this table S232 52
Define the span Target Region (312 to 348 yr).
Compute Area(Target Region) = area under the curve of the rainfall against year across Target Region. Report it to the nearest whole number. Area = 1849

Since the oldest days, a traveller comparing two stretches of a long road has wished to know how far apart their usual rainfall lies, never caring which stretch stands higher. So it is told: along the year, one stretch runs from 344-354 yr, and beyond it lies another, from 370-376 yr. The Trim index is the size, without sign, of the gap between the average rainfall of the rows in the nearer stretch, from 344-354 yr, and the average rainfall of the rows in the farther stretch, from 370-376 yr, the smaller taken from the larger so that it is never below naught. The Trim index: 1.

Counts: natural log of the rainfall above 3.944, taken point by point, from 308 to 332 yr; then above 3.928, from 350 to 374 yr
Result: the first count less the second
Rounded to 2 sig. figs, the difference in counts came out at -11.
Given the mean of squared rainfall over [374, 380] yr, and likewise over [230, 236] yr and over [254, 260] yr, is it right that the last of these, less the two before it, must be -2914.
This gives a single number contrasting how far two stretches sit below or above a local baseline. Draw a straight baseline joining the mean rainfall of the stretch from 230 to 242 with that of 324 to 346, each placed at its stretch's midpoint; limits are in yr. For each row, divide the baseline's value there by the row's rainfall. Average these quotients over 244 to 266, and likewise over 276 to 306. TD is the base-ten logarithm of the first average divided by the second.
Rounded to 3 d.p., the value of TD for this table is 0.012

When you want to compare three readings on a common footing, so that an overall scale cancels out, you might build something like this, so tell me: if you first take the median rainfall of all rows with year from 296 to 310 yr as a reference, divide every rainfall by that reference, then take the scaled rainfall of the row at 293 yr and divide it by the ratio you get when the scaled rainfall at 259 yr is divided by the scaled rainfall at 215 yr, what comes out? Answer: 1.10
